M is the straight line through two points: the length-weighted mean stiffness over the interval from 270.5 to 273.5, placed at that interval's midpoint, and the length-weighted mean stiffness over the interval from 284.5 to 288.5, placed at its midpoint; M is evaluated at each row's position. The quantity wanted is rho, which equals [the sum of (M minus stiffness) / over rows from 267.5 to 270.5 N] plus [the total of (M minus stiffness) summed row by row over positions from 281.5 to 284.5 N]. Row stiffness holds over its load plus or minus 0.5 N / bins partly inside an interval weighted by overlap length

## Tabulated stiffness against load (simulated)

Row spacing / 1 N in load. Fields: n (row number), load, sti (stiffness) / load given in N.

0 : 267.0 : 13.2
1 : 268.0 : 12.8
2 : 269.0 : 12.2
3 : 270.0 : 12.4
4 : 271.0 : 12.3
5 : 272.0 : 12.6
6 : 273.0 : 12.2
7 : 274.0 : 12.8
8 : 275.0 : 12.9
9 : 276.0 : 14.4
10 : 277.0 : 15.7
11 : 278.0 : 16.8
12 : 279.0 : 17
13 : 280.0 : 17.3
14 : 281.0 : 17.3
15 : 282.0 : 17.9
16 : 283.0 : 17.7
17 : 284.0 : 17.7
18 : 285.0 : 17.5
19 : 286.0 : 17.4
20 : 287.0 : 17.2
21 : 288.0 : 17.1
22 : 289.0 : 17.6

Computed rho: -8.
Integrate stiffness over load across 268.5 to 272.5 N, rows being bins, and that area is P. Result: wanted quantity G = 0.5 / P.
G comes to 0.010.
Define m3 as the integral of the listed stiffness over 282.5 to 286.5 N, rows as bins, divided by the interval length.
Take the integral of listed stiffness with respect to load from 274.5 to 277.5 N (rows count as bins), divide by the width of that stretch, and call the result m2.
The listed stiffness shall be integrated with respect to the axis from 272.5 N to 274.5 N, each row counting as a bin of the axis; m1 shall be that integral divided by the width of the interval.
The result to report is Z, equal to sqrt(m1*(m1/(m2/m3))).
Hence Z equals 14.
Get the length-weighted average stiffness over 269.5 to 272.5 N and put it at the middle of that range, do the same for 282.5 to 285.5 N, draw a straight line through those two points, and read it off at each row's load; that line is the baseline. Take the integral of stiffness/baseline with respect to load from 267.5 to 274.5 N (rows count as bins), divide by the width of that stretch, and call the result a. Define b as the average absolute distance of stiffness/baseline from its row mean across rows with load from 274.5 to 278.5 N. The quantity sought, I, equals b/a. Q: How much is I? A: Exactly 0.061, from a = 1.01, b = 0.061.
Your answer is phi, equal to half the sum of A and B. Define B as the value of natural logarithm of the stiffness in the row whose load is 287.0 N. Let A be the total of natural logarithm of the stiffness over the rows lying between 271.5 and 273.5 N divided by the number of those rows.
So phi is 2.68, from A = 2.52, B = 2.84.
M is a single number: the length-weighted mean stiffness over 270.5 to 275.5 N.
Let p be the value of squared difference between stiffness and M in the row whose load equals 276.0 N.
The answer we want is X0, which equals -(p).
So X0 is -3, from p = 3.4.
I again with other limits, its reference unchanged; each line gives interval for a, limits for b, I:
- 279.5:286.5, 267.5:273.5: 0.053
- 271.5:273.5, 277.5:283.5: 0.022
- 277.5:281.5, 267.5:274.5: 0.052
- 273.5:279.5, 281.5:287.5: 0.044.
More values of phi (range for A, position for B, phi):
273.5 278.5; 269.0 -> 2.59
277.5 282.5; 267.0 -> 2.71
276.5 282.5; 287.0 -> 2.84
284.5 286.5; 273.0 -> 2.68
